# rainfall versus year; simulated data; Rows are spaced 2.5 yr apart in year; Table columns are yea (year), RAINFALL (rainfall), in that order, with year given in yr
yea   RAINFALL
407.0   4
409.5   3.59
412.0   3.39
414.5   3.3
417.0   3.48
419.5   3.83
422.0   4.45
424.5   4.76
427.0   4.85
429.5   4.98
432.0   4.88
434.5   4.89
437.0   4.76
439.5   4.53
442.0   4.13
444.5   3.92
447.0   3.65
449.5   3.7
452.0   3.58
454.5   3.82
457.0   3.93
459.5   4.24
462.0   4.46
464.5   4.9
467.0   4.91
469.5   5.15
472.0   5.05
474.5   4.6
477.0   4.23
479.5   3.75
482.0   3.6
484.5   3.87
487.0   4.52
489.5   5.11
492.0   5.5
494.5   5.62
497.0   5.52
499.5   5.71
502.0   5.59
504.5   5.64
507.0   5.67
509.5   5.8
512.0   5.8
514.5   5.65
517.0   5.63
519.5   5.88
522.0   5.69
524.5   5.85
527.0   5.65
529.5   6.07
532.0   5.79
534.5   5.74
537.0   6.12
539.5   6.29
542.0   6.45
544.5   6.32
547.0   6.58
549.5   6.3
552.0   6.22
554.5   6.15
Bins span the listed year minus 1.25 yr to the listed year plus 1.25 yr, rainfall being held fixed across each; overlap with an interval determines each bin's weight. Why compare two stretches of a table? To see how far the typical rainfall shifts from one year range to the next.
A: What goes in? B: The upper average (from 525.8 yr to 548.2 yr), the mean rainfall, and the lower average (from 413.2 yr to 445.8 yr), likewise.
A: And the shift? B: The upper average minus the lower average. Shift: 1.7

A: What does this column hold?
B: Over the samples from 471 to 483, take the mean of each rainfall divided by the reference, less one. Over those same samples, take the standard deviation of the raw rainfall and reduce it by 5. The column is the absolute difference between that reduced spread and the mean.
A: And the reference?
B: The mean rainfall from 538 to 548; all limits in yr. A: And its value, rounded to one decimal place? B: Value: 4.1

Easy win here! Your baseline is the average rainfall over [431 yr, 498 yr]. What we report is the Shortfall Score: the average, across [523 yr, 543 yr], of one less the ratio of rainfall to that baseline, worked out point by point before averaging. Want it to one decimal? -0.3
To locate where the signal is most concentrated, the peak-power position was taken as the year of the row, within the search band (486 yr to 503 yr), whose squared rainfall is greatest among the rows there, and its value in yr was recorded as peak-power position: 499.5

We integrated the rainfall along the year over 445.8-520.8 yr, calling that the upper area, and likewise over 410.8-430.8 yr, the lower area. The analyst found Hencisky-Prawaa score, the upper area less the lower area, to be 280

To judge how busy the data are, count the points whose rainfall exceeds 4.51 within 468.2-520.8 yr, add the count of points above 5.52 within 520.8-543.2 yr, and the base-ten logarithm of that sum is 1.41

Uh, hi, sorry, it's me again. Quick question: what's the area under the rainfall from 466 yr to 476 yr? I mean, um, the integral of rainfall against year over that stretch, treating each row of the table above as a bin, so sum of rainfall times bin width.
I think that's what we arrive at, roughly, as 49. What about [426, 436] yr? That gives 49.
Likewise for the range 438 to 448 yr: 41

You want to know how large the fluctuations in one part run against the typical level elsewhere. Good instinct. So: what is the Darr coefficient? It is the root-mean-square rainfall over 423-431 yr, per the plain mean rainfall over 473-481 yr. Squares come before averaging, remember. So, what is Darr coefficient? 1.2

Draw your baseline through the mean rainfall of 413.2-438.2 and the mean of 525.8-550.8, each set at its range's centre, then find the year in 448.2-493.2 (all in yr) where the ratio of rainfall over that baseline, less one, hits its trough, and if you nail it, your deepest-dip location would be 482.0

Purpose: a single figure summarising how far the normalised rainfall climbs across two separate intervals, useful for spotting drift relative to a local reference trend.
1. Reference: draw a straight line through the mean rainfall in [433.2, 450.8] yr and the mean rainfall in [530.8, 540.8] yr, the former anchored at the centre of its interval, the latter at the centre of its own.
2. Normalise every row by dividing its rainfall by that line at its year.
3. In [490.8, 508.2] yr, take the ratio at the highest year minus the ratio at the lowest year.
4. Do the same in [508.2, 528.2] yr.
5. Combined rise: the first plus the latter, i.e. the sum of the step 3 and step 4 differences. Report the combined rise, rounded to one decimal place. -0.1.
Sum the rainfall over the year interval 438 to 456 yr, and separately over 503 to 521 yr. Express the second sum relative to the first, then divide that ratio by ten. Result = 0.147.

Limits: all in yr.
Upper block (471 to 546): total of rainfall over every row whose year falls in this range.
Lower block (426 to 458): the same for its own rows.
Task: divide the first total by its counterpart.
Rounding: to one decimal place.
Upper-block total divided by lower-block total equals 2.9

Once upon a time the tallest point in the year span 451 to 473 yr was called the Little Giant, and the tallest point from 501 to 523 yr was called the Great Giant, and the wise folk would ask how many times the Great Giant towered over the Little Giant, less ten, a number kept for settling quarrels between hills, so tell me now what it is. -8.86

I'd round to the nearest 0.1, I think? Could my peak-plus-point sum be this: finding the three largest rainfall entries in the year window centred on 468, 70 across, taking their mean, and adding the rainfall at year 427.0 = 10.5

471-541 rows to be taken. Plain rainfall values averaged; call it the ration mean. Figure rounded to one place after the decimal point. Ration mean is 5.4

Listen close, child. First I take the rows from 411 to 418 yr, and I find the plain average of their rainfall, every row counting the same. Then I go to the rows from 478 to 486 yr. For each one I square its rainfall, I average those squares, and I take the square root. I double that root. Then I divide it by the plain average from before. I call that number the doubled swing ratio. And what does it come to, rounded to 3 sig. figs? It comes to 2.21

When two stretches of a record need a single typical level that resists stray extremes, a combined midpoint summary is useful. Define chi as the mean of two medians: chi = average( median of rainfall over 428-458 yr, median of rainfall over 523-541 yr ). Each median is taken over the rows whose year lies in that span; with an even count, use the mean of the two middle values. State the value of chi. 4.94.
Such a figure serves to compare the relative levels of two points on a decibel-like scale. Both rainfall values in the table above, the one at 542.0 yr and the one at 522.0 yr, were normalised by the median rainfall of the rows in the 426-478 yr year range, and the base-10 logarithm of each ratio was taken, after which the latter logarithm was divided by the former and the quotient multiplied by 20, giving 13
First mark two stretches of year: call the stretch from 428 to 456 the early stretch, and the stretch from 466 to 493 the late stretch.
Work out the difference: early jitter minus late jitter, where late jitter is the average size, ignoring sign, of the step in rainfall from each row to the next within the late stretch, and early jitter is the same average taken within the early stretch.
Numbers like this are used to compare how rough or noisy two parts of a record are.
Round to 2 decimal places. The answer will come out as -0.19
